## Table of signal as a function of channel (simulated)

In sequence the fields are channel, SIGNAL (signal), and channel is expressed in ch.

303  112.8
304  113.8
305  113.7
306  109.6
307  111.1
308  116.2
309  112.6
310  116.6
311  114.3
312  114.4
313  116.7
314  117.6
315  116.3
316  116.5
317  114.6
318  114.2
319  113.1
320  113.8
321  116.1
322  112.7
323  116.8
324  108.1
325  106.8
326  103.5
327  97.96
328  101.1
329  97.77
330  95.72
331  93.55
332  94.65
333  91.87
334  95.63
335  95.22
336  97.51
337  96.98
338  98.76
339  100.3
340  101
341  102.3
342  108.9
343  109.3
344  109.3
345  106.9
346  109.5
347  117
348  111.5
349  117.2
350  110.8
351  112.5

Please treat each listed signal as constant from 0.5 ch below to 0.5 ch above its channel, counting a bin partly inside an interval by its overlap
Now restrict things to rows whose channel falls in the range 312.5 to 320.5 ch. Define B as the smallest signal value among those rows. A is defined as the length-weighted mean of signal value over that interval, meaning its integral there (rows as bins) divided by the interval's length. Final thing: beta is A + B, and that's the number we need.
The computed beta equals 228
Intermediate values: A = 115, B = 113.1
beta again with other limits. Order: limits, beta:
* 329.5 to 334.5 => 186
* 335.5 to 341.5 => 196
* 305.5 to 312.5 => 223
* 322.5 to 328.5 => 204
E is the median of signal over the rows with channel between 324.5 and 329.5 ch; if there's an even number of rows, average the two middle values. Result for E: 101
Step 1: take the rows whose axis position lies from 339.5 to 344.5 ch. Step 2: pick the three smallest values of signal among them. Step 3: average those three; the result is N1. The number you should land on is 104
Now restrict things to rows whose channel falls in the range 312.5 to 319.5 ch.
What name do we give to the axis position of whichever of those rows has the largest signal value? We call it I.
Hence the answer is 314 ch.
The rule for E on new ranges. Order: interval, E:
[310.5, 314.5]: 116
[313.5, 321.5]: 115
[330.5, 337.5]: 95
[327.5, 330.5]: 98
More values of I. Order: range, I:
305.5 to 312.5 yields 310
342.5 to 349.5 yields 349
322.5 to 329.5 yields 323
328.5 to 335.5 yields 329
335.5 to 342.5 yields 342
